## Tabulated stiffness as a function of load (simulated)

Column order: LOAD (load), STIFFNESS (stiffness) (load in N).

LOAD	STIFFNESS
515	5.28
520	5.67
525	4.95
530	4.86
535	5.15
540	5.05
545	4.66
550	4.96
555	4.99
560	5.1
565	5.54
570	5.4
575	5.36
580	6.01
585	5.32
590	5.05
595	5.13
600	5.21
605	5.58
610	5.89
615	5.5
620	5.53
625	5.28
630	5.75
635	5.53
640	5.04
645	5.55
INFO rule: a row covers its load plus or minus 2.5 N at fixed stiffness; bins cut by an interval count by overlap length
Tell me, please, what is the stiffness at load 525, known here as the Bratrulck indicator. 4.95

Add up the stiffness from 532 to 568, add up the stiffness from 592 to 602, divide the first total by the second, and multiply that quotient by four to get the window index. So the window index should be 14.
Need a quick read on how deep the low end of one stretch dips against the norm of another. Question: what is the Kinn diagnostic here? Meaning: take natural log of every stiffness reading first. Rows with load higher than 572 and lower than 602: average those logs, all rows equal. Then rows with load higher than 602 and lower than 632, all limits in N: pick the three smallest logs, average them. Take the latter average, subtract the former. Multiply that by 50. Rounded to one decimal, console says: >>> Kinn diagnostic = 0.9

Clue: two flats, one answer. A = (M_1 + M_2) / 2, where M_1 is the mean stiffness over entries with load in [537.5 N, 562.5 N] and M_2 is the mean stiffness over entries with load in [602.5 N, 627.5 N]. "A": 5.25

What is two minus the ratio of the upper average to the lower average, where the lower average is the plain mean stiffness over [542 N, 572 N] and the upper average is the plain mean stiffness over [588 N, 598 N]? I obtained 1.00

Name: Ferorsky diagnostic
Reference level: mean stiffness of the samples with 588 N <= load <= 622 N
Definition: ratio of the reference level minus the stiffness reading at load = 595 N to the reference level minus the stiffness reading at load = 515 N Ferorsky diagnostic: 2.1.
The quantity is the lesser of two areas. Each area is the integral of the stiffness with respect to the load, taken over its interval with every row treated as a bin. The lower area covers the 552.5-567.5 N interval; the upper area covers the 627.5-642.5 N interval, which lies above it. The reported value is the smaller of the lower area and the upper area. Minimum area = 78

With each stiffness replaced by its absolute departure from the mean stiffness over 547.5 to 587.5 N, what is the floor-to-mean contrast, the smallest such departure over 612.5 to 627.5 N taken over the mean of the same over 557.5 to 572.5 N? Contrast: 0.33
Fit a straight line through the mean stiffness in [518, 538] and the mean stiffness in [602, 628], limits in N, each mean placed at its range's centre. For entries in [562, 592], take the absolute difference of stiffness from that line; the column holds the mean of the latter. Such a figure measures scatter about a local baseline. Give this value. 0.23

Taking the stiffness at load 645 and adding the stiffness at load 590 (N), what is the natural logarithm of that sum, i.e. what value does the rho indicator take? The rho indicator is 2.36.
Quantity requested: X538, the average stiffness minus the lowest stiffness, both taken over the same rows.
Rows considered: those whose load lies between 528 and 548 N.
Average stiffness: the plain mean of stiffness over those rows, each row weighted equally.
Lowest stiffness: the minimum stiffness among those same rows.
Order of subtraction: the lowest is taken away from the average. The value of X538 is 0.27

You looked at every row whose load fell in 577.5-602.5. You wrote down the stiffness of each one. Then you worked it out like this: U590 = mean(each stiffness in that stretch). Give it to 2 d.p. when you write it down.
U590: 5.34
